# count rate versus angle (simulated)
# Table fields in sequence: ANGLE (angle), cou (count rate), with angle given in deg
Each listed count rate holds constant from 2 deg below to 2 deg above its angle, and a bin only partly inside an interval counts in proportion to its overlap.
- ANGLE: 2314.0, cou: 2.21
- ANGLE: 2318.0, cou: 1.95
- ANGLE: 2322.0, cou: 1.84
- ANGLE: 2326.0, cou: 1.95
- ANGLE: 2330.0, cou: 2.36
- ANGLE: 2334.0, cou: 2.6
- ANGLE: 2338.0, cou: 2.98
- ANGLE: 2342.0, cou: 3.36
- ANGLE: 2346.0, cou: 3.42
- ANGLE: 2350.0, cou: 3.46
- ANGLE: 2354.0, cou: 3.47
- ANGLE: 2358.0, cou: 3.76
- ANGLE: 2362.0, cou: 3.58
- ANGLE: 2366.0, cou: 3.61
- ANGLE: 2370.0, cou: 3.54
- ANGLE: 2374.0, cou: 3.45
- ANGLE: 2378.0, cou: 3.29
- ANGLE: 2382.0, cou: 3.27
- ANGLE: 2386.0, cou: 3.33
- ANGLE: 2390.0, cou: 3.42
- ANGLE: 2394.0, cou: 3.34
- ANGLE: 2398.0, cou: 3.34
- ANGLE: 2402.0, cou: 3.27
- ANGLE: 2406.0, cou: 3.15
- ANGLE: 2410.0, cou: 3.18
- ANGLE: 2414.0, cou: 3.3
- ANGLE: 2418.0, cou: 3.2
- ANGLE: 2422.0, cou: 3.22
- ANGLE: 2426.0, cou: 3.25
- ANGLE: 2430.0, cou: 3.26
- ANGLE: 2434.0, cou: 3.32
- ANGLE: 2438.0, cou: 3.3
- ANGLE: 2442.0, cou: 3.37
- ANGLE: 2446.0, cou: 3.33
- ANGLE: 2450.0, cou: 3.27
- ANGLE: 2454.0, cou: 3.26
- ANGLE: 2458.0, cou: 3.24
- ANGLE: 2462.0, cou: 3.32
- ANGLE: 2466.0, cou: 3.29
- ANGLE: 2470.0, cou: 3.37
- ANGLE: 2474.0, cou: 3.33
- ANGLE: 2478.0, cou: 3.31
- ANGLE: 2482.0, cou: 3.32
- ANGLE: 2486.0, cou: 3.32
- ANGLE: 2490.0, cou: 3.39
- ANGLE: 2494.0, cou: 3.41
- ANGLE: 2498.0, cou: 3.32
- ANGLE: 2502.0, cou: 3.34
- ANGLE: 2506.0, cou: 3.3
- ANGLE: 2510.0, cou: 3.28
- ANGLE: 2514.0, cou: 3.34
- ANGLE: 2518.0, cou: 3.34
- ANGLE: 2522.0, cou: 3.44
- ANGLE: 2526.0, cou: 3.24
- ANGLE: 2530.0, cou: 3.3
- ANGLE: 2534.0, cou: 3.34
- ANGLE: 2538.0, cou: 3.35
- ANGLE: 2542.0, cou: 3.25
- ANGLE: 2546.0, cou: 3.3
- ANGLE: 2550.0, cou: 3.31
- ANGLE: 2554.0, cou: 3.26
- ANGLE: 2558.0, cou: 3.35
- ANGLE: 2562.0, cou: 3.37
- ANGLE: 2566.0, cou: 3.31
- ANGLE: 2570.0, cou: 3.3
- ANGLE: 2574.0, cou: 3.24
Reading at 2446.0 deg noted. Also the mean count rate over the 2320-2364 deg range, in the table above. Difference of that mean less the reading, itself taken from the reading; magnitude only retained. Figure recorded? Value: 3.68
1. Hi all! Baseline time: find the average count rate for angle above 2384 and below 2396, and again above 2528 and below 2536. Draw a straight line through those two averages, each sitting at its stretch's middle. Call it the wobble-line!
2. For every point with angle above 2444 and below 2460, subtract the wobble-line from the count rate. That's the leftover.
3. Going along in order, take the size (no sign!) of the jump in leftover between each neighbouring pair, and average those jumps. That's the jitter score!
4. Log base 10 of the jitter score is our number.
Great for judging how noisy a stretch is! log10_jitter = -1.5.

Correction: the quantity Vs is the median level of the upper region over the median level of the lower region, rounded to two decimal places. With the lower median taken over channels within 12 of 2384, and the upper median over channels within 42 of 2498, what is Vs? 1.00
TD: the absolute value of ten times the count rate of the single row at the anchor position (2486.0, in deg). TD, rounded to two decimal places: 33.20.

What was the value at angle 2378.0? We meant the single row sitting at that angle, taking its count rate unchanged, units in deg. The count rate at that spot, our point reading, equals 3.29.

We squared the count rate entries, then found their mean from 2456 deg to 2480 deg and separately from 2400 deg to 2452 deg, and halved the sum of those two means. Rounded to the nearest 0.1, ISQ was 10.8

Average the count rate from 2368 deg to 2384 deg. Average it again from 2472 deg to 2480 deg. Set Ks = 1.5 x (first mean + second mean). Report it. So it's 10.1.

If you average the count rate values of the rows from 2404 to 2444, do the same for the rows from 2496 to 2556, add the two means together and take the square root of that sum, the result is 2.56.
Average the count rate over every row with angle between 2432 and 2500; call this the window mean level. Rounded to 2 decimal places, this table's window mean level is 3.32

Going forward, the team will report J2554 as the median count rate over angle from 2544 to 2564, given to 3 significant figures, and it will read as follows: 3.31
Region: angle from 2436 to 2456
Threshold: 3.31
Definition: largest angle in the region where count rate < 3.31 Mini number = 2454.0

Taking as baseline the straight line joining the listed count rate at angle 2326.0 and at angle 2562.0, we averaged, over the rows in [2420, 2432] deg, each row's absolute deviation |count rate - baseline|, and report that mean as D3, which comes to 0.69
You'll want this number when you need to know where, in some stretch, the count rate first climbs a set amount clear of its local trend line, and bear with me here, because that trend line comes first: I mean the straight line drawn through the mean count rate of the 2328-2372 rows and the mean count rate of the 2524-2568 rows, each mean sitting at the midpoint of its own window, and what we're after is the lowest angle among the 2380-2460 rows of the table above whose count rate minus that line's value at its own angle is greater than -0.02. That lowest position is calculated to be 2382.0 deg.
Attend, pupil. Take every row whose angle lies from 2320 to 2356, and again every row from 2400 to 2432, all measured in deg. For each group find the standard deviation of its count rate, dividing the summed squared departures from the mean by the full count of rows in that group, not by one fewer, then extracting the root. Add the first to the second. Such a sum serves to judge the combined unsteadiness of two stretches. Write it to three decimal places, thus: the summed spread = 0.669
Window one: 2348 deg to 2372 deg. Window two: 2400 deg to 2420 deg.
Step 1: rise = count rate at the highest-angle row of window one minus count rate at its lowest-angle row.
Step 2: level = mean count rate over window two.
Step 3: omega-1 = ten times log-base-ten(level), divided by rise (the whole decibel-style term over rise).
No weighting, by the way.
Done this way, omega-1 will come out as 63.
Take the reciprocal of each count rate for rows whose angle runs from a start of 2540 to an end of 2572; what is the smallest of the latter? 0.297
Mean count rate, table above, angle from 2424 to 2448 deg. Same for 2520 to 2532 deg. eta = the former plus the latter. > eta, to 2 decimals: 6.63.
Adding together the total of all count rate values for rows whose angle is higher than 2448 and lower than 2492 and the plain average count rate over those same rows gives 39.7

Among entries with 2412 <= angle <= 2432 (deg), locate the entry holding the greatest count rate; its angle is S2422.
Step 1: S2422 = 2414.0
